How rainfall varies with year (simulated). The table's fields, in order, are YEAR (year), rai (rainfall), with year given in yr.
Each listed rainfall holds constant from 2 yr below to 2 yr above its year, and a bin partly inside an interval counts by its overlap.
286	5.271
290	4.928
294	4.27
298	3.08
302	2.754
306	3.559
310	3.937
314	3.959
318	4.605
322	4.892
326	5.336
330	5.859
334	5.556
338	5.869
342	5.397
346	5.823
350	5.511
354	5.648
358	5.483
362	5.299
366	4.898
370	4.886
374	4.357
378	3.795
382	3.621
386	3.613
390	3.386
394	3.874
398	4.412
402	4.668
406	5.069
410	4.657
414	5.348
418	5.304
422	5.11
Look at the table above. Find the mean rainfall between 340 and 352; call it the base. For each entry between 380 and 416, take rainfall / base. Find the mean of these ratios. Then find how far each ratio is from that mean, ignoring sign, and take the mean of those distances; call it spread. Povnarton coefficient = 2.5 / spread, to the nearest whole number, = 23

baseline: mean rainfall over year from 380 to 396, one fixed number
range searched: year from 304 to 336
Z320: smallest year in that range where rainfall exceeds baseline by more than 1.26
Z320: 322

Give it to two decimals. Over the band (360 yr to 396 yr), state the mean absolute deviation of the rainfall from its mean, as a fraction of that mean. 0.14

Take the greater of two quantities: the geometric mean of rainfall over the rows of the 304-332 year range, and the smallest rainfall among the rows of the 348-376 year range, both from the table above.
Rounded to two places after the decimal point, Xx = 4.53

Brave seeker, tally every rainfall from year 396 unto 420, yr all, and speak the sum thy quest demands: 29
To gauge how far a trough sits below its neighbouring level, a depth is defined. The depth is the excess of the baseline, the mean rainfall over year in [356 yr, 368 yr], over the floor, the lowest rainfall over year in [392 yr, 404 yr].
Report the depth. 1.4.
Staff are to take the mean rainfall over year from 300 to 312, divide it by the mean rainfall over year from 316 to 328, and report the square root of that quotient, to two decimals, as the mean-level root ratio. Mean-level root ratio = 0.83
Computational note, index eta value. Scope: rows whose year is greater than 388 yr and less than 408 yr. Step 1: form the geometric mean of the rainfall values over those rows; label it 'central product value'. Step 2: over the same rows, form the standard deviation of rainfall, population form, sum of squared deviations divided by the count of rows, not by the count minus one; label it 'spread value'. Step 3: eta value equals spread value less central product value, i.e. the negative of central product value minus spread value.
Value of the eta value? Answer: -3.6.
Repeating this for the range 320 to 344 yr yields -5.1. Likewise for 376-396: -3.5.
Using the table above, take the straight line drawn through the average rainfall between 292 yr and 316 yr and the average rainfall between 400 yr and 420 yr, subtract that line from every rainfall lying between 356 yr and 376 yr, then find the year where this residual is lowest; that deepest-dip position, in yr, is 374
